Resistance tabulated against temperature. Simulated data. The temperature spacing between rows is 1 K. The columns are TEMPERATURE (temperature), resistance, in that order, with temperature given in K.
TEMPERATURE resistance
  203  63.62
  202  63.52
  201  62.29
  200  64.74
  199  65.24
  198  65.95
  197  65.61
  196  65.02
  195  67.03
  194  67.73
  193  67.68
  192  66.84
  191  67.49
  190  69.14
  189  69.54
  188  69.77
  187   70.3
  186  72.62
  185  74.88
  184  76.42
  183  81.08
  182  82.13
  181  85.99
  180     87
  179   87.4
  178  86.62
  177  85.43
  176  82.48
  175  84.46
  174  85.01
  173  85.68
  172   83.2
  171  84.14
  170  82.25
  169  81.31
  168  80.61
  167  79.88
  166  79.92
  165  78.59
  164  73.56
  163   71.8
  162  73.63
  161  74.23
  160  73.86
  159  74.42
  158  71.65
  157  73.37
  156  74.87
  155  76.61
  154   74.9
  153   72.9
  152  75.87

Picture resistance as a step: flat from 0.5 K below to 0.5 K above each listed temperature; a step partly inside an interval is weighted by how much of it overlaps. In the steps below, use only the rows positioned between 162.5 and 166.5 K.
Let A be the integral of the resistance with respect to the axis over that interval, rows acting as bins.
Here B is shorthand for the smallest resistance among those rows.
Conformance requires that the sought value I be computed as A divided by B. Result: 4.23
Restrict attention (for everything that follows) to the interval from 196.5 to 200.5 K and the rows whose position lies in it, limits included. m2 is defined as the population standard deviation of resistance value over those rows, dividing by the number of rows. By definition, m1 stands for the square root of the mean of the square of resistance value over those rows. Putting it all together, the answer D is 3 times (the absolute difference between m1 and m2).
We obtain 195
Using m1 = 65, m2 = 0.45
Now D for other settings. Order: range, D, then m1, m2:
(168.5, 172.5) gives 245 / 83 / 1.06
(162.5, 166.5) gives 218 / 76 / 3.38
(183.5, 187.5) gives 214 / 74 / 2.31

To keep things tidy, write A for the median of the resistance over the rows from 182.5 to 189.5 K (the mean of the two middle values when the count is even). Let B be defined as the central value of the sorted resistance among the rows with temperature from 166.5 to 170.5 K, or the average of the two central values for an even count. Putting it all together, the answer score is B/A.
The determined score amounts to 1.11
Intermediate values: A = 73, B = 81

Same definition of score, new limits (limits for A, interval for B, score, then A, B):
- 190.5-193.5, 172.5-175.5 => 1.26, 67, 85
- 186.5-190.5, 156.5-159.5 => 1.05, 70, 73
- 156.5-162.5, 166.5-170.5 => 1.10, 74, 81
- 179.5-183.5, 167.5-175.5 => 1.00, 84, 84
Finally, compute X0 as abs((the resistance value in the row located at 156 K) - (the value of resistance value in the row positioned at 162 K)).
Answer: 1.2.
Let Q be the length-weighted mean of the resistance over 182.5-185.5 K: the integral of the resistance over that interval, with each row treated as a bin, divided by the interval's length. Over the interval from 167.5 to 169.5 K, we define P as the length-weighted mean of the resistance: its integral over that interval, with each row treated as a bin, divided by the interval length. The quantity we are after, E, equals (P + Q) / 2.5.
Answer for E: 63.4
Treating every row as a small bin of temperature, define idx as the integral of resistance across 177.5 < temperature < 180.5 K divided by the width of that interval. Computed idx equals 87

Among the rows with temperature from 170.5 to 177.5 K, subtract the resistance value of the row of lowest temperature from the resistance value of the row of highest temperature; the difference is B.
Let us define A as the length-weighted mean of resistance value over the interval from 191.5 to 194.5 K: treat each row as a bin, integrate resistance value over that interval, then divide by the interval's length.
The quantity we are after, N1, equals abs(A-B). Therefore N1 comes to 66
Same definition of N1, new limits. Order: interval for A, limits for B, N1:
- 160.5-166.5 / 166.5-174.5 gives 70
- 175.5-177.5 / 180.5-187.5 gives 100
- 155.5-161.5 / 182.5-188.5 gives 85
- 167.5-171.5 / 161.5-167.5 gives 76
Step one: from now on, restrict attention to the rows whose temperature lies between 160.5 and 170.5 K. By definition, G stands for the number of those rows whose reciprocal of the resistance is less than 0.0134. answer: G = 6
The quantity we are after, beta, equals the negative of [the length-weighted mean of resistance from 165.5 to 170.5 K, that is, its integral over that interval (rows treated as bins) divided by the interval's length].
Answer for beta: -81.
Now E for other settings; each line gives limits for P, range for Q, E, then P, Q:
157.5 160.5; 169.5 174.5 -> 62.9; 73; 84.1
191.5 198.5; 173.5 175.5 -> 60.5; 67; 84.7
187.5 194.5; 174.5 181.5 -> 61.6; 68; 85.6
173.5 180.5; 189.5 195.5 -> 61.3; 85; 67.7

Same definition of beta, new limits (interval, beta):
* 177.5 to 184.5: -84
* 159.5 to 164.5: -73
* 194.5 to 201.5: -65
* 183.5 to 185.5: -76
